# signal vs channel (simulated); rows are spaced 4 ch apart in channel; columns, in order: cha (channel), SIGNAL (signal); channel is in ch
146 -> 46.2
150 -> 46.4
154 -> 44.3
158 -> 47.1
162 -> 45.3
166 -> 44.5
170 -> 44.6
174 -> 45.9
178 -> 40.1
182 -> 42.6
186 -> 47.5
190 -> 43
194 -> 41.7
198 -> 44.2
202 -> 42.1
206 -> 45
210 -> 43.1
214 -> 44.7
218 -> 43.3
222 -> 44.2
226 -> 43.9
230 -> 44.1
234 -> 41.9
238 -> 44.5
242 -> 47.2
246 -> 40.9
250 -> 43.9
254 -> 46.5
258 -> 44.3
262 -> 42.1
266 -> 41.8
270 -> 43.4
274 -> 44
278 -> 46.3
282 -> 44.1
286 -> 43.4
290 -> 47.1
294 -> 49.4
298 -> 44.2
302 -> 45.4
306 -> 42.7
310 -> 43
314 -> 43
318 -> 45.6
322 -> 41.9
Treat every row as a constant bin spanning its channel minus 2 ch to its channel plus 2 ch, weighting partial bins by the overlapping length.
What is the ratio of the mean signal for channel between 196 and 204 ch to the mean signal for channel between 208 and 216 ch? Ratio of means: 0.98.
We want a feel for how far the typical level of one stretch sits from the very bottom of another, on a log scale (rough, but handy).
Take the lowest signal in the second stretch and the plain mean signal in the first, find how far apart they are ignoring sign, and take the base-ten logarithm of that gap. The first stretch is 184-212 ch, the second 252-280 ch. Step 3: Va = 0.301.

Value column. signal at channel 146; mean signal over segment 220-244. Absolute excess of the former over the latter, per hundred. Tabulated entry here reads 0.019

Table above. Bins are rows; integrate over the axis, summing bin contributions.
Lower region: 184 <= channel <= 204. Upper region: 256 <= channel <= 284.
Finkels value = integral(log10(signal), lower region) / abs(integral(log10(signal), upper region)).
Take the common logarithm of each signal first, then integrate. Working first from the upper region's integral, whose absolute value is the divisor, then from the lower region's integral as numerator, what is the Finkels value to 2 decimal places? 0.71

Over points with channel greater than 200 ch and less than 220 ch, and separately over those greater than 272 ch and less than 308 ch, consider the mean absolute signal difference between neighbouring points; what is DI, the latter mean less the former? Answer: 0.6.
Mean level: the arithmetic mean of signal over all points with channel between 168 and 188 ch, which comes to 44.1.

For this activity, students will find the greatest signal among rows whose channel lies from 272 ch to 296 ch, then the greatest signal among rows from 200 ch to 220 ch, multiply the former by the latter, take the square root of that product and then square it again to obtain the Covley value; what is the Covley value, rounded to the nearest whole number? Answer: 2223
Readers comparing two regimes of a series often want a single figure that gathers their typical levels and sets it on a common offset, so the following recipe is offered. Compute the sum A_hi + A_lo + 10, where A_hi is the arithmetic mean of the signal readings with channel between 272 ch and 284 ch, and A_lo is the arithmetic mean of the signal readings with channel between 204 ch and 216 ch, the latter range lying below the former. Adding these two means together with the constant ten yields 99.1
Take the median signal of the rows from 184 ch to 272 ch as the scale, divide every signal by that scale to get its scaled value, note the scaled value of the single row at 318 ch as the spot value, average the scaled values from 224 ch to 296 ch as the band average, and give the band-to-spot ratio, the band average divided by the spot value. 0.97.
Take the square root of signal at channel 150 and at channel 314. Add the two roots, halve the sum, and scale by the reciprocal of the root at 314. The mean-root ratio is 1.02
